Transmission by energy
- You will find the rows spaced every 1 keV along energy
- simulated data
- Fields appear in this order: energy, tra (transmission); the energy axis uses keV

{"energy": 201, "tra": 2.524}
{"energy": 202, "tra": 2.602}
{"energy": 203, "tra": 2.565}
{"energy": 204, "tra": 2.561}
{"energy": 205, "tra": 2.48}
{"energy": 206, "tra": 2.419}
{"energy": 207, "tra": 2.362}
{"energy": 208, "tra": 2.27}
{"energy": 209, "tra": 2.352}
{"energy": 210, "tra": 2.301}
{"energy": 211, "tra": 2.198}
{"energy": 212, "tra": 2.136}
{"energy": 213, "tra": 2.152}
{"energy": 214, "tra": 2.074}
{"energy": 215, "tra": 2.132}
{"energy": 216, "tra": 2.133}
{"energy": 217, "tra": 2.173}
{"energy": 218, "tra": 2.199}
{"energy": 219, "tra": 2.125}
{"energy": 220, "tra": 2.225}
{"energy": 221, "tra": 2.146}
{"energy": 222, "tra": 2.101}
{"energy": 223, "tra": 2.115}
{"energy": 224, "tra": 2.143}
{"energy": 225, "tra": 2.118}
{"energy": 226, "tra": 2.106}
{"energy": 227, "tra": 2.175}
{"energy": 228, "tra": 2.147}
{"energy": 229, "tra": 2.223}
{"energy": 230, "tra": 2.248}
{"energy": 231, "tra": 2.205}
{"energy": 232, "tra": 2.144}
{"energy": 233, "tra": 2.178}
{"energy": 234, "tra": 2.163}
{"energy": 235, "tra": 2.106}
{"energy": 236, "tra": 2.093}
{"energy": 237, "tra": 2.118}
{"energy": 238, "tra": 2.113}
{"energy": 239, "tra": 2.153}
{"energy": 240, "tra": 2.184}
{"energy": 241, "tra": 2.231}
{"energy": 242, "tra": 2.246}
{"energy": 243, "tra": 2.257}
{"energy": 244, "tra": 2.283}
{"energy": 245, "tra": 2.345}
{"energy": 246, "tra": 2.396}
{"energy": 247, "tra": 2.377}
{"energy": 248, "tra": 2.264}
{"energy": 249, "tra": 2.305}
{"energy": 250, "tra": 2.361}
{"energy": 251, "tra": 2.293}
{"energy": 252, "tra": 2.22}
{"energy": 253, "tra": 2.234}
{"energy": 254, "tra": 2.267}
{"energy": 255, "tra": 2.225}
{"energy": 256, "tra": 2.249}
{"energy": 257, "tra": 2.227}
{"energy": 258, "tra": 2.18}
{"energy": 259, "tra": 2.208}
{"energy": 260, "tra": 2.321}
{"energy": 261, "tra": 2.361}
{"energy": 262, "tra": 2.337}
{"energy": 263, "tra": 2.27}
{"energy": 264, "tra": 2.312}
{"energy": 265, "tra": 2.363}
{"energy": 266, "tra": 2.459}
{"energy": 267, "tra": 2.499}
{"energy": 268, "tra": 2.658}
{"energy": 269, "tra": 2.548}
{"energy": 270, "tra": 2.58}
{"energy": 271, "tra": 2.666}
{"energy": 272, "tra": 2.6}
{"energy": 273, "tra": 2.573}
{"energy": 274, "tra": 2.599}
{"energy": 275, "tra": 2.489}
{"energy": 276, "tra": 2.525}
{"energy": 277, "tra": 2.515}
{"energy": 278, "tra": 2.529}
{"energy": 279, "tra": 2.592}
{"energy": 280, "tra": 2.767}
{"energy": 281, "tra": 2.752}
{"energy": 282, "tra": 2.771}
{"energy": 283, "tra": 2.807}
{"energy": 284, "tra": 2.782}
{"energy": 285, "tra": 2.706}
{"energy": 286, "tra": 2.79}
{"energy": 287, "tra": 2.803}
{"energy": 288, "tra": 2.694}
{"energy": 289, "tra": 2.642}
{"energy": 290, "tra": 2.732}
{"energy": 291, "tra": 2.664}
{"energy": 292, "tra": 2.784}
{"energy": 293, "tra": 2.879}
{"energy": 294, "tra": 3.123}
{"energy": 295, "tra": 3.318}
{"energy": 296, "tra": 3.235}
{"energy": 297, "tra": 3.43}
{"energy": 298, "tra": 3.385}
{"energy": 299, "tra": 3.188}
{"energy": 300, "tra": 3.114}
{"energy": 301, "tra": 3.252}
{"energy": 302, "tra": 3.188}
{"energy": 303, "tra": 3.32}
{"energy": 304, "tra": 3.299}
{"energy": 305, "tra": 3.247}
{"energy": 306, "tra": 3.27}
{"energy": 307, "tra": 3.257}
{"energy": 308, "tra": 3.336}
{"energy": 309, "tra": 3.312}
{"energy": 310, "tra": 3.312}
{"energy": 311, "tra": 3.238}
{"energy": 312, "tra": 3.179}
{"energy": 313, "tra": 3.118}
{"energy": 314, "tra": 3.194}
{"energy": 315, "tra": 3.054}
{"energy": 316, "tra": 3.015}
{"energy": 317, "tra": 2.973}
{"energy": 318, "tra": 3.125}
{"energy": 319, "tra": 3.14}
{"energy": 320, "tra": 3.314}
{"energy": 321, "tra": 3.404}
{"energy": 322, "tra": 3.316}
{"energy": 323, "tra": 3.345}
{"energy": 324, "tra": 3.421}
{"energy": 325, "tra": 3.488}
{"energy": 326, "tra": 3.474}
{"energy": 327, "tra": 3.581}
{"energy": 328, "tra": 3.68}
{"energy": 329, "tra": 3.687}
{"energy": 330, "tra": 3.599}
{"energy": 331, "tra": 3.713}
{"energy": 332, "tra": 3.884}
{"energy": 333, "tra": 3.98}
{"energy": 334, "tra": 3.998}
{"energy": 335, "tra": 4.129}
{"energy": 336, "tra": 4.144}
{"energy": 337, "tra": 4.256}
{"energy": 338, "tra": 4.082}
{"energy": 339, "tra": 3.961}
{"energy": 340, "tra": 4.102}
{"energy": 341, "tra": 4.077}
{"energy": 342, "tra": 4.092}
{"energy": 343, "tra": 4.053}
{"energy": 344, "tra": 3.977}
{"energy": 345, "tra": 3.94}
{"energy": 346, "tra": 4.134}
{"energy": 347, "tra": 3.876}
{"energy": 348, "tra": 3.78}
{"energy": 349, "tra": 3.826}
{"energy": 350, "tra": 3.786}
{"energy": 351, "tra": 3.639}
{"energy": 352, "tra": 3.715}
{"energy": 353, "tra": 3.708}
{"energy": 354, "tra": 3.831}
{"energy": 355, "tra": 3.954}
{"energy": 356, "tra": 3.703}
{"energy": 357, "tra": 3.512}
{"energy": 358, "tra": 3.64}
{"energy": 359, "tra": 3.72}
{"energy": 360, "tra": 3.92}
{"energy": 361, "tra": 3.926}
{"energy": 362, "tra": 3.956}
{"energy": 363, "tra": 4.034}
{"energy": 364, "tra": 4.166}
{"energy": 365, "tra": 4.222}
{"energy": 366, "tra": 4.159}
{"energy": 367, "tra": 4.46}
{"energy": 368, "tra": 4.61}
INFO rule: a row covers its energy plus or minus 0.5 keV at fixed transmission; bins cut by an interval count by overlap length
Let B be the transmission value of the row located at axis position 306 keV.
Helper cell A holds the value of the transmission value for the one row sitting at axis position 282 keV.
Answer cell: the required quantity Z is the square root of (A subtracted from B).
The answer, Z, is 0.71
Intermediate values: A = 2.771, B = 3.27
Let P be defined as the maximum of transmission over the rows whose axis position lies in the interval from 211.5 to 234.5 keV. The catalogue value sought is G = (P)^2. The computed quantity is 5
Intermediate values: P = 2.248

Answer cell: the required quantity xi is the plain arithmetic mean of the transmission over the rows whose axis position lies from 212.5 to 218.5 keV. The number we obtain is 2.1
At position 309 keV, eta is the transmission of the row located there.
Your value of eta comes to 3.312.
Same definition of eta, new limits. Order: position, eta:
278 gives 2.529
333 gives 3.98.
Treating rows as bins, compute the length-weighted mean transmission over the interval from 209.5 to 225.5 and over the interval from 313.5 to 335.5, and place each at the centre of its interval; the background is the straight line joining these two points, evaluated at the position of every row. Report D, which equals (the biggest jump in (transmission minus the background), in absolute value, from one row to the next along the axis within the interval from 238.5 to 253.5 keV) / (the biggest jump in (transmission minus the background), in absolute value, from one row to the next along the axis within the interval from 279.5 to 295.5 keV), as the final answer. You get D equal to 0.54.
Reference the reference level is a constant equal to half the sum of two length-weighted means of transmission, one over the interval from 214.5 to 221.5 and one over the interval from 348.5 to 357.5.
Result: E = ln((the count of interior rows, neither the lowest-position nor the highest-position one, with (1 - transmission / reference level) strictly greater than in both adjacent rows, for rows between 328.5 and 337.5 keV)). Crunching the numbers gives 0.0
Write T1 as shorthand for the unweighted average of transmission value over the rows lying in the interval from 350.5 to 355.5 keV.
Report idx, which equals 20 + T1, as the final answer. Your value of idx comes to 23.8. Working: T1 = 3.8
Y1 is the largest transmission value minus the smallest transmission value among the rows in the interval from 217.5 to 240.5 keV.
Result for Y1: 0.2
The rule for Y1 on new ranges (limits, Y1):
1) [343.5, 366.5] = 0.7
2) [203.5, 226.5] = 0.5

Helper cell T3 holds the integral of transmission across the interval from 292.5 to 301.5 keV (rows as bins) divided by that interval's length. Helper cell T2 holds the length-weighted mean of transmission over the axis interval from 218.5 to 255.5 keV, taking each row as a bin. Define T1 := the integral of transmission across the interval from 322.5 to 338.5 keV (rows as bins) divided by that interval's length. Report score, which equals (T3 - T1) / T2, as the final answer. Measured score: -0.3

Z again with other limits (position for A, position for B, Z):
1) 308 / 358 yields 0.55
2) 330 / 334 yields 0.63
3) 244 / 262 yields 0.23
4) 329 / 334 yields 0.56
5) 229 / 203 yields 0.58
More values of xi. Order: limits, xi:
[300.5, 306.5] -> 3.3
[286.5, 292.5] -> 2.7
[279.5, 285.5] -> 2.8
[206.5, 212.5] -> 2.3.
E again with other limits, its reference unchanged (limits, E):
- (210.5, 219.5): 0.7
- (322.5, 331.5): 0.7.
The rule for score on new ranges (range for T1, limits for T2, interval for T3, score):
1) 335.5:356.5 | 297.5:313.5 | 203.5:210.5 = -0.5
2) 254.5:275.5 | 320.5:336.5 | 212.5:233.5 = -0.1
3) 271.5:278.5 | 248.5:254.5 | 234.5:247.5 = -0.1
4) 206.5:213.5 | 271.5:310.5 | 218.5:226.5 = 0.0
